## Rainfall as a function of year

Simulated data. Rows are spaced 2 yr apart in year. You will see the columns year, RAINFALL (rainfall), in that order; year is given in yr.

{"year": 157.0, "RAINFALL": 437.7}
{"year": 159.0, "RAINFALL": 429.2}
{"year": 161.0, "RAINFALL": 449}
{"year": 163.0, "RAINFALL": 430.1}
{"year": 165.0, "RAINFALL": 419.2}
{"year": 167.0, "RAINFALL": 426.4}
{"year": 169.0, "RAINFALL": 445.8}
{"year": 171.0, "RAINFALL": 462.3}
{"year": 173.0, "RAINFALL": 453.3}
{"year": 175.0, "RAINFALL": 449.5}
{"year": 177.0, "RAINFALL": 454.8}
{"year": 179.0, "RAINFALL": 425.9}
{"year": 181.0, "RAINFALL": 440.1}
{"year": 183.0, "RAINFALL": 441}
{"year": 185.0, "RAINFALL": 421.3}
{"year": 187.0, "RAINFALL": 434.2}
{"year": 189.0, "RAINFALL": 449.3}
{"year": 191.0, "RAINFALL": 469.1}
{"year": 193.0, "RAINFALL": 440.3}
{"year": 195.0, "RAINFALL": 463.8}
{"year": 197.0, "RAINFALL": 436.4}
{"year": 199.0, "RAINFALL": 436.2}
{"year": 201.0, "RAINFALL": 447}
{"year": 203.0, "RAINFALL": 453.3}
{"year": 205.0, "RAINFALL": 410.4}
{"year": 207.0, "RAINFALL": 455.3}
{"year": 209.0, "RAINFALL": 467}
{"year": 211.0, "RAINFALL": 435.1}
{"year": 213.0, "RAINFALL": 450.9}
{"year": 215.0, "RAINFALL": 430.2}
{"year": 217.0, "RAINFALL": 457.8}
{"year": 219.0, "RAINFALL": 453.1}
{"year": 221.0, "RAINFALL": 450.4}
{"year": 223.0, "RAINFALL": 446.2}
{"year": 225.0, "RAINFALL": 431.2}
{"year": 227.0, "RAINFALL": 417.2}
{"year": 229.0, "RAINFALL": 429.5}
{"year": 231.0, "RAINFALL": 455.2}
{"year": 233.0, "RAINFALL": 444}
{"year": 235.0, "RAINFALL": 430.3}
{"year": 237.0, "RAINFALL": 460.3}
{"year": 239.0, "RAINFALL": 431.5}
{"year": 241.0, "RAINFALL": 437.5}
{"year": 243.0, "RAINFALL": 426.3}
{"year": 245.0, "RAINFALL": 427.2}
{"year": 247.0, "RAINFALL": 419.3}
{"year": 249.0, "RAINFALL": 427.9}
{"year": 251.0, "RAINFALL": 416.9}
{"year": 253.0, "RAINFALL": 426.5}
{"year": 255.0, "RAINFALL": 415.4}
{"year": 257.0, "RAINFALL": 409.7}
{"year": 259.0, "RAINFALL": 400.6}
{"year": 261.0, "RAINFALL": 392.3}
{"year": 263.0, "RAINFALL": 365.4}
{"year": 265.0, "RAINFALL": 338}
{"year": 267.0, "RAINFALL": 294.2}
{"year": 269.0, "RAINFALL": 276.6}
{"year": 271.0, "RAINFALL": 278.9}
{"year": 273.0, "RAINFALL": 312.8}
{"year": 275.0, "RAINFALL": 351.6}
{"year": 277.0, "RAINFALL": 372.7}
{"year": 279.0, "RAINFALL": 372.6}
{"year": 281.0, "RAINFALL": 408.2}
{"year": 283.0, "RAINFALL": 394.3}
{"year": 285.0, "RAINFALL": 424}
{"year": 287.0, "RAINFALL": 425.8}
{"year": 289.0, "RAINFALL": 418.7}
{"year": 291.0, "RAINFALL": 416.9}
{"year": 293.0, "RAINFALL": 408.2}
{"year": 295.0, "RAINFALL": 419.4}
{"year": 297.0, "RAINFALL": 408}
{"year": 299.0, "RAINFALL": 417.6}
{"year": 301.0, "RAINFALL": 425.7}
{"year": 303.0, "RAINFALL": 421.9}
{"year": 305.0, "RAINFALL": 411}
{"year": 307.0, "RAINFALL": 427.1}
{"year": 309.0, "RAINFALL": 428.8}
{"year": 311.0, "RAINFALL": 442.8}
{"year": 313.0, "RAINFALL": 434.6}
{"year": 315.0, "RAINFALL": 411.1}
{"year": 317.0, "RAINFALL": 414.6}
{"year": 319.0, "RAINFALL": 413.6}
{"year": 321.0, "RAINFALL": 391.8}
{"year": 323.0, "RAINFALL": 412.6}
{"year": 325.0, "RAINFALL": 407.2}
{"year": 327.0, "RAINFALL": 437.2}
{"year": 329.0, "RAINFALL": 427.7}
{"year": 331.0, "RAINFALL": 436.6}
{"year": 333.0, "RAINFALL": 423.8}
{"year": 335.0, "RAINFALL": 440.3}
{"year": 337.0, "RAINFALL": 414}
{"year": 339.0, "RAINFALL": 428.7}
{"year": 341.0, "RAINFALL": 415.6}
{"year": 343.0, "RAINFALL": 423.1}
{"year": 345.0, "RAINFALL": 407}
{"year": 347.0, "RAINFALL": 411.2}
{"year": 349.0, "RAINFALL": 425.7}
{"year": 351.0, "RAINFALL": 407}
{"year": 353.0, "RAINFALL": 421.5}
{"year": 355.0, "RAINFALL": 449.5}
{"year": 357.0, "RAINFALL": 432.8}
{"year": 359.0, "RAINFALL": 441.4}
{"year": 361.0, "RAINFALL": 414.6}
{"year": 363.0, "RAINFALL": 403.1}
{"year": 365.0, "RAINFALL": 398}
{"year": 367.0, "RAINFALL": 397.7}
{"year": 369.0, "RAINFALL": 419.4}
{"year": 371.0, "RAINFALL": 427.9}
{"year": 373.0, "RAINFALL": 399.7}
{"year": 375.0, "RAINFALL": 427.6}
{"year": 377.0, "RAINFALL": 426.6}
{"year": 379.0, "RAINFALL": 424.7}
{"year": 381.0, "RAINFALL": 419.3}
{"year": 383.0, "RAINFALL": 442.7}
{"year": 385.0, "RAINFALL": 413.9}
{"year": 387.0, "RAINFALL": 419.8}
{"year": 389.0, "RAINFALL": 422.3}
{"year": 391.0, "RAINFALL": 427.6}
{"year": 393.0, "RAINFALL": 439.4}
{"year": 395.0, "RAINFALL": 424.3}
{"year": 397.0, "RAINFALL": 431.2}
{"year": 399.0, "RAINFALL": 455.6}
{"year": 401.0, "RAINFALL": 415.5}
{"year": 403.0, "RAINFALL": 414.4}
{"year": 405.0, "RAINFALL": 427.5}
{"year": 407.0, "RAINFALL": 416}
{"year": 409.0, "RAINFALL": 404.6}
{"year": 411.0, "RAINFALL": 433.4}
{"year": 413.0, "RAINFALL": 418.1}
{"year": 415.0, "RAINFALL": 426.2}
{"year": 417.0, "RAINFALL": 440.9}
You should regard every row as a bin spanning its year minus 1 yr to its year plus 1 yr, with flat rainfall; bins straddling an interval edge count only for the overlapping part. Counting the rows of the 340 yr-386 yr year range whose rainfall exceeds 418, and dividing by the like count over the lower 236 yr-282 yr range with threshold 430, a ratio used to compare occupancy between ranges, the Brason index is 4.3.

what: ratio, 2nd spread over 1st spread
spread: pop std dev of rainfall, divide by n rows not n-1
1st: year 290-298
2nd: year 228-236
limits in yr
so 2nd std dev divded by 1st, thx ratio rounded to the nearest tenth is 2.1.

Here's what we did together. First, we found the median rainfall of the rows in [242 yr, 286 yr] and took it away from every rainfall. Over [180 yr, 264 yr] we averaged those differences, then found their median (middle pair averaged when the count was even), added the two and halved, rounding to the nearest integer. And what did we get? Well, 38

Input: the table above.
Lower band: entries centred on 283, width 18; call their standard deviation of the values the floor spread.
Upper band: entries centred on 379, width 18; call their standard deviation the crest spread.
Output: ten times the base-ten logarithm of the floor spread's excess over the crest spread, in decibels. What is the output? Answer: 12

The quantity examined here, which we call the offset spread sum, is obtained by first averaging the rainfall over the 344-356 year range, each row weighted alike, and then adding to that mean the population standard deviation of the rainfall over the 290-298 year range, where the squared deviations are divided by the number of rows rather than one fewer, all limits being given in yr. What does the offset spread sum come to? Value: 425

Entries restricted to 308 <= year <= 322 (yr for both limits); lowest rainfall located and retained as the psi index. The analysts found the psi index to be 391.8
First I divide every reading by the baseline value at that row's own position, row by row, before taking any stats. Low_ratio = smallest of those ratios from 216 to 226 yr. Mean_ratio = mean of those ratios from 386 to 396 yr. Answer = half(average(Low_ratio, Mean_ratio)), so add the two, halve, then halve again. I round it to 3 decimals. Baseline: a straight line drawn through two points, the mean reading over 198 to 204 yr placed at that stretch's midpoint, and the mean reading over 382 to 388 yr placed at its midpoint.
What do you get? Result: 0.495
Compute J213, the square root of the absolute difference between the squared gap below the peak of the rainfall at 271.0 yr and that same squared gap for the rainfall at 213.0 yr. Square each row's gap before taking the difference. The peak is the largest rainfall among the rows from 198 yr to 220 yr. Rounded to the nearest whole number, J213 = 187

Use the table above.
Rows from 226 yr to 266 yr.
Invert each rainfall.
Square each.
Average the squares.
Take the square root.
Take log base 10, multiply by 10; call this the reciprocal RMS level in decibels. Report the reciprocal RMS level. -26.2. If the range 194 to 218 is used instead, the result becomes -26.5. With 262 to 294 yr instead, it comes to -25.5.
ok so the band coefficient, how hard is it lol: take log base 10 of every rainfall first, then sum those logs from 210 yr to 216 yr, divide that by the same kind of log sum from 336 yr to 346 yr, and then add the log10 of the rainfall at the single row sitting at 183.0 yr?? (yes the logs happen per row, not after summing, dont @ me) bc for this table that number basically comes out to 3.25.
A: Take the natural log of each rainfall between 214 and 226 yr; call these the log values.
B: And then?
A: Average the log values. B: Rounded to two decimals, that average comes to 6.10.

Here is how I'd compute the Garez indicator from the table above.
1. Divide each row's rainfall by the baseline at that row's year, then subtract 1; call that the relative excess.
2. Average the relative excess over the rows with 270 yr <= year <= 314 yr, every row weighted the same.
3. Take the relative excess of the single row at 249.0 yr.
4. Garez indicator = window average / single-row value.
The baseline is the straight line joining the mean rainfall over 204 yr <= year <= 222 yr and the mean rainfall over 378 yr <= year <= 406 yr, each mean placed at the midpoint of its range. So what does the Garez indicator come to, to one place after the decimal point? 2.6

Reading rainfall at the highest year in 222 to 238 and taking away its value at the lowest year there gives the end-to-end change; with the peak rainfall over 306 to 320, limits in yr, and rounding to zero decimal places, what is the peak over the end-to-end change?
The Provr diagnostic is 31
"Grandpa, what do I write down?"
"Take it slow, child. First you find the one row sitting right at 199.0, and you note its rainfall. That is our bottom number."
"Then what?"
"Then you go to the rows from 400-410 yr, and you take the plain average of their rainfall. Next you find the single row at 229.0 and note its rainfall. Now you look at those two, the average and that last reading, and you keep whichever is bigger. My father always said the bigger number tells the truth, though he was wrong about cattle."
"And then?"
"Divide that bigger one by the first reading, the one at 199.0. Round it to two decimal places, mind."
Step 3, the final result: 0.98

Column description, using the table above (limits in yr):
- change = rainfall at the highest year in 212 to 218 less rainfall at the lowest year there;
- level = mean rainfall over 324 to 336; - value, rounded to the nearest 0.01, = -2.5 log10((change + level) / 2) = -5.85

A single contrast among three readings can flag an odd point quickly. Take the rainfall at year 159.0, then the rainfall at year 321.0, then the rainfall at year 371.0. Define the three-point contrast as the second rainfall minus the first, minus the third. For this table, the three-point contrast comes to -465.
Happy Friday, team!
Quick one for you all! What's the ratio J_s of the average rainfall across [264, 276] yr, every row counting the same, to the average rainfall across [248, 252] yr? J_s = 0.73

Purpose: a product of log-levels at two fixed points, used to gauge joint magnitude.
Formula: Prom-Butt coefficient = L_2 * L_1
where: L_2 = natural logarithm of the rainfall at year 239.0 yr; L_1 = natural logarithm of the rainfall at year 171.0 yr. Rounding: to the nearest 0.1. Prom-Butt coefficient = 37.2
